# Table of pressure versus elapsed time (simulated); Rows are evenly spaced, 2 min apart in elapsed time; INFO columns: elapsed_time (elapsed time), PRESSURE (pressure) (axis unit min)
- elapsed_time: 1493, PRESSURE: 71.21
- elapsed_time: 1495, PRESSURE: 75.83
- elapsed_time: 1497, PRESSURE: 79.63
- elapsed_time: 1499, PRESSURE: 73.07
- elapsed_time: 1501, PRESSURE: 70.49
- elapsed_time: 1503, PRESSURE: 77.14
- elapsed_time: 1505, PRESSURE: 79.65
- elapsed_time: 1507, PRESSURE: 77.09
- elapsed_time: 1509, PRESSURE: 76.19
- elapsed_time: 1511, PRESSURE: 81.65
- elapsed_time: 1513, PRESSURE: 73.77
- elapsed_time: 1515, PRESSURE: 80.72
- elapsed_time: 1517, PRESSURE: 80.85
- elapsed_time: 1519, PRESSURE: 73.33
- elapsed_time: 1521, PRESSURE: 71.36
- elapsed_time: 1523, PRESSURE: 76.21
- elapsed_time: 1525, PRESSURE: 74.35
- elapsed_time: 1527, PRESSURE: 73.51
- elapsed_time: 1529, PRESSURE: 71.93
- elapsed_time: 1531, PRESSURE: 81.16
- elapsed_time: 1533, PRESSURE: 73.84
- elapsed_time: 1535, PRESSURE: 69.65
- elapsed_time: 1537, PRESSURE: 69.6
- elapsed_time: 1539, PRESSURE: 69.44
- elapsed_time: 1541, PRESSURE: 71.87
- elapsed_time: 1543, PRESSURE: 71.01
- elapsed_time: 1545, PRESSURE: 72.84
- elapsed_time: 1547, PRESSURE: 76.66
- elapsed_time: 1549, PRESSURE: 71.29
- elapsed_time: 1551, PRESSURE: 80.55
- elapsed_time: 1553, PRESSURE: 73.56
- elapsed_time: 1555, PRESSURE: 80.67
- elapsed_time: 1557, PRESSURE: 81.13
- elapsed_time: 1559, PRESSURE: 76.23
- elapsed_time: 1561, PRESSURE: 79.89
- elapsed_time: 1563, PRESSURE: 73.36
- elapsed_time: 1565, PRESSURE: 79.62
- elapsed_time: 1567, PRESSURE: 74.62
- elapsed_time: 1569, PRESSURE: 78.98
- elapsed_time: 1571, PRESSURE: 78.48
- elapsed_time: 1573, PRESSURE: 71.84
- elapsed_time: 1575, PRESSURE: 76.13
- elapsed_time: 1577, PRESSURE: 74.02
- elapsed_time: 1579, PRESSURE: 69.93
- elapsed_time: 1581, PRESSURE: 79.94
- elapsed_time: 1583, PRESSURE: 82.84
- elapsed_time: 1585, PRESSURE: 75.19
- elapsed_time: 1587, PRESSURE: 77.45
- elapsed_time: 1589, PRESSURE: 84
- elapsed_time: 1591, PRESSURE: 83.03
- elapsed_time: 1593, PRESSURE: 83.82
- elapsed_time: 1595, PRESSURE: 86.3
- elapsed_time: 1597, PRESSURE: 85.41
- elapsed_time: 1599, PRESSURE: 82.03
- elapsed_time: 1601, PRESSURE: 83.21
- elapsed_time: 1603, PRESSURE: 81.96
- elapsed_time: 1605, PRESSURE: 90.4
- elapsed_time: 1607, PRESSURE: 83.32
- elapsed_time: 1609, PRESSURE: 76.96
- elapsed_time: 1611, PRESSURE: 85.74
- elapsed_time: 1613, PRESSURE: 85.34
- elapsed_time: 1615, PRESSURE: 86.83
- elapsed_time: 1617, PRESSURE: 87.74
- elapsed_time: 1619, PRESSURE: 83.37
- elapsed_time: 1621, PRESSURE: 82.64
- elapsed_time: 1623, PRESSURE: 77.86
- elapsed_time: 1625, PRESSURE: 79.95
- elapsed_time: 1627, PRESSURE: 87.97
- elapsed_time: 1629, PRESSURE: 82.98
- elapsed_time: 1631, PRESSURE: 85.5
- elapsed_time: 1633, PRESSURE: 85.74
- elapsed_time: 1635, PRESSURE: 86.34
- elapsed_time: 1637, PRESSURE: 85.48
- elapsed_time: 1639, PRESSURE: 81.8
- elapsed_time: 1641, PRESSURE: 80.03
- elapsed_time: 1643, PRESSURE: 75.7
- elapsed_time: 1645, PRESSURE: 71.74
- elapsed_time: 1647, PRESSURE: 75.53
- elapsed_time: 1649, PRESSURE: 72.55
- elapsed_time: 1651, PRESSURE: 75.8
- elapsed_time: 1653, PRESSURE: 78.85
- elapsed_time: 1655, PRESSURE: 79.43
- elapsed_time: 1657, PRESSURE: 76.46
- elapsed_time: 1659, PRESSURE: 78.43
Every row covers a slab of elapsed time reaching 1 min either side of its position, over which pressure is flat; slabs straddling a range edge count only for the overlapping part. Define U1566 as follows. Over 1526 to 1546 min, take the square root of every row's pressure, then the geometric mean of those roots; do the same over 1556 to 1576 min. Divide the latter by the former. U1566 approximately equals 1.031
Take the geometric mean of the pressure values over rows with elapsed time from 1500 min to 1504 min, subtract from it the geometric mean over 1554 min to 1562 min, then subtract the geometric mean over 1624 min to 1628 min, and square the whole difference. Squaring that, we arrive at 8025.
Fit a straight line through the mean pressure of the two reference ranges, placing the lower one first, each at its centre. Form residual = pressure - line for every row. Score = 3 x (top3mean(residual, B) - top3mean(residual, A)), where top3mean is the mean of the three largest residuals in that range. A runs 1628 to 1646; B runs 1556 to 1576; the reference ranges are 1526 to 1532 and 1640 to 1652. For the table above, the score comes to -18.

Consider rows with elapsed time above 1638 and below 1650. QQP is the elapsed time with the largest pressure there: 1639 min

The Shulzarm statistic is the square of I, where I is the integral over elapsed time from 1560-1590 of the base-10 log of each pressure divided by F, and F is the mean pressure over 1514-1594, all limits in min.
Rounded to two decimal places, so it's 0.02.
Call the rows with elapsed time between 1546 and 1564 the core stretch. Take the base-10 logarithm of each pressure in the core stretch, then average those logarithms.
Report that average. 1.89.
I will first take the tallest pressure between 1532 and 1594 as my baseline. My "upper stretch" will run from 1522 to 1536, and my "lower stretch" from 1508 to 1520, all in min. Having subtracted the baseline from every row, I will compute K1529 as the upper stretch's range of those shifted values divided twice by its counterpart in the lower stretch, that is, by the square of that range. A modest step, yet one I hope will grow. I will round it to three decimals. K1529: 0.166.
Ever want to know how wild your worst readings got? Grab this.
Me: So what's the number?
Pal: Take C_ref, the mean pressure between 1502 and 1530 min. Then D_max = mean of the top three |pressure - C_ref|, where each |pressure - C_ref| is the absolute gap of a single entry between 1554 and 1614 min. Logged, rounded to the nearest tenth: 11.2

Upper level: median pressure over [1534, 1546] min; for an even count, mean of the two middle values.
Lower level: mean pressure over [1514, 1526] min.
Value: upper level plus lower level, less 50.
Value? 96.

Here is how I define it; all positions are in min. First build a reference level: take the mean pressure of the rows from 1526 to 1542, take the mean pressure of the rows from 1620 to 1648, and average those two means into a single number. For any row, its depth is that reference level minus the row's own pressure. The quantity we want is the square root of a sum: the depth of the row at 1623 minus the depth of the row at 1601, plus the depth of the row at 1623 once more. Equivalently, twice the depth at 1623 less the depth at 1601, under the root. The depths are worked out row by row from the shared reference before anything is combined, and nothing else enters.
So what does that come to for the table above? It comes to 2.1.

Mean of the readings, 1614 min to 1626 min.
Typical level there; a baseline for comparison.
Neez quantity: 83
